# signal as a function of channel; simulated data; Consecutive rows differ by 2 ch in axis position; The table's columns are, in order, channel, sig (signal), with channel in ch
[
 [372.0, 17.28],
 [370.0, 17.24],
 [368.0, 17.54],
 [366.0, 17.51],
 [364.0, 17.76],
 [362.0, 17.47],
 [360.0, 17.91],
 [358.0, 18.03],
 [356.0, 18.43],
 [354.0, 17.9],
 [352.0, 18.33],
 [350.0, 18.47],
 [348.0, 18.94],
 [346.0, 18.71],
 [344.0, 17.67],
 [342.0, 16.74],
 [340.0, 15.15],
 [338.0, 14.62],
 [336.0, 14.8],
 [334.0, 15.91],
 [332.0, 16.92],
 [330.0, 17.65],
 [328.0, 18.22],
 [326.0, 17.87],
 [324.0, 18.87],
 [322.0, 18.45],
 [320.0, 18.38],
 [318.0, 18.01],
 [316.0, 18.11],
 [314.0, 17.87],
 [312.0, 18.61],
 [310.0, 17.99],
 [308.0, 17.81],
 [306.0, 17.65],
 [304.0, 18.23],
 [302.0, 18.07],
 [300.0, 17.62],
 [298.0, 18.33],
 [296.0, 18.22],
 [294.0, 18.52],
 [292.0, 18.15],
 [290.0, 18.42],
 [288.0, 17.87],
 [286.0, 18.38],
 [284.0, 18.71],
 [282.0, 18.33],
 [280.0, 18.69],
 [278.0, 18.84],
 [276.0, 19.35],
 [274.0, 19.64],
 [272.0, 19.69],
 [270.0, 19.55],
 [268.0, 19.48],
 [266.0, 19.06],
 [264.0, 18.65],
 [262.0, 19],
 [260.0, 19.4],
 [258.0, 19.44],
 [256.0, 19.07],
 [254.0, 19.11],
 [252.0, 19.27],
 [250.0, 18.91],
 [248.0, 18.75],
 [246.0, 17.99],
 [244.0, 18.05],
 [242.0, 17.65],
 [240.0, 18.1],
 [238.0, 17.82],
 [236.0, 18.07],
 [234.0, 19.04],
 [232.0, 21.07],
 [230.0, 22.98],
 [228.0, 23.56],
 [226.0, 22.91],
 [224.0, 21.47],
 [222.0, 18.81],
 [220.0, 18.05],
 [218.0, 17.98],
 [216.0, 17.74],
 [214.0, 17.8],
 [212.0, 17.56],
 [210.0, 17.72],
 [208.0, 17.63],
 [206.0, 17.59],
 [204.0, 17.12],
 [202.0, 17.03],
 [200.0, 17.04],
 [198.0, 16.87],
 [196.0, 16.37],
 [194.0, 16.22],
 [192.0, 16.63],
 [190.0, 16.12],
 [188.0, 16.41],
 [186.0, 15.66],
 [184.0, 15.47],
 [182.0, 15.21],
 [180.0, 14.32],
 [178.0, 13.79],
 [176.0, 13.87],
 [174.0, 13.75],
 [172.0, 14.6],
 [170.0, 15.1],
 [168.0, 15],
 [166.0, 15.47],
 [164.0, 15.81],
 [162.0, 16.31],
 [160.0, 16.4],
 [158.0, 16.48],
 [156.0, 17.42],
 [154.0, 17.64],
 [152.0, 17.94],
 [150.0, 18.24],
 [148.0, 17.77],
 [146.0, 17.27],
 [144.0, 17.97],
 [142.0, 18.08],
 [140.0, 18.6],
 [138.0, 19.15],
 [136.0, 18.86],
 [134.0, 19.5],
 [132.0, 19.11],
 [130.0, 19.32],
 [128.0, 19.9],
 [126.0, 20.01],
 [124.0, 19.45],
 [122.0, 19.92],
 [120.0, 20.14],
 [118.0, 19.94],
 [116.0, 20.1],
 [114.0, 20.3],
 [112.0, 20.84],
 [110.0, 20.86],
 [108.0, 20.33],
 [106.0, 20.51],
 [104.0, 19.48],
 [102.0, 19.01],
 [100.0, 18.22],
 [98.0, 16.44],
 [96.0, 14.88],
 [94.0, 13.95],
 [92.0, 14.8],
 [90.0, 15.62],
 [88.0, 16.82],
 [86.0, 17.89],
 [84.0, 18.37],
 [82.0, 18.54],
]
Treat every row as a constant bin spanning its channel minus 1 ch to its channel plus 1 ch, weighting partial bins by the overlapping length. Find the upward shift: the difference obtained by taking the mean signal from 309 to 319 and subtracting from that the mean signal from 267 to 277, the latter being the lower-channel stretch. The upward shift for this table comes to -1.4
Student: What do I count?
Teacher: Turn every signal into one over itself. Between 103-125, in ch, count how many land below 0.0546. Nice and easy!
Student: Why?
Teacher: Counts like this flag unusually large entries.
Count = 11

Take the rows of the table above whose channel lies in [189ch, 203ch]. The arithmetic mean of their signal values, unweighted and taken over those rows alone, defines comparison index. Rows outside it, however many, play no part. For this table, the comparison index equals 16.6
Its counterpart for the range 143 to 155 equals 17.8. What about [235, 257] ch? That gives 18.4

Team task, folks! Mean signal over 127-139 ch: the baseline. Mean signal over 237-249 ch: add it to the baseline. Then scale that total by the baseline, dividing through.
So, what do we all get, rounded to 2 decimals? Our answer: 1.94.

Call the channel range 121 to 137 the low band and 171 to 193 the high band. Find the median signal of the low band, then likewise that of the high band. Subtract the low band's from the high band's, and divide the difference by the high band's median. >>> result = -0.28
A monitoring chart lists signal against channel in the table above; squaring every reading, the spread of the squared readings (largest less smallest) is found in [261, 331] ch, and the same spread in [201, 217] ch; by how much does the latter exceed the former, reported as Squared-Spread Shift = -50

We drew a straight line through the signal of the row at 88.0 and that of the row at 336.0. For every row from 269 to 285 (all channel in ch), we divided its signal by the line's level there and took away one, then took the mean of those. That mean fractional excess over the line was 0.25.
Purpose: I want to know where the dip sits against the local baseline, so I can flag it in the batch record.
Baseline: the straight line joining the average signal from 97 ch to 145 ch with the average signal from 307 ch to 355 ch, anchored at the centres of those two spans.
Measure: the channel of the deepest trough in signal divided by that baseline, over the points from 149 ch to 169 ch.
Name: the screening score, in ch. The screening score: 168.0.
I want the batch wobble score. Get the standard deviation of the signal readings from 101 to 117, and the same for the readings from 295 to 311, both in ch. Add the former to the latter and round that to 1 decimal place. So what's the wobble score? 0.9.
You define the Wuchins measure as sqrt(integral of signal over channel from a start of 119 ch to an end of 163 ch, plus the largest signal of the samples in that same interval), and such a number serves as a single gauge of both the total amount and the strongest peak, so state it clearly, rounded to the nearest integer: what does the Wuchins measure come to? 29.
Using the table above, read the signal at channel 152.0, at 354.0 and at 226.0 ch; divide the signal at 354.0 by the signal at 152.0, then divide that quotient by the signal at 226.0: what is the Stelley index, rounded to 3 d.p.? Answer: 0.044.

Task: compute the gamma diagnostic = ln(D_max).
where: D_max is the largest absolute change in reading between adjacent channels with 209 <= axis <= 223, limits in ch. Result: -0.27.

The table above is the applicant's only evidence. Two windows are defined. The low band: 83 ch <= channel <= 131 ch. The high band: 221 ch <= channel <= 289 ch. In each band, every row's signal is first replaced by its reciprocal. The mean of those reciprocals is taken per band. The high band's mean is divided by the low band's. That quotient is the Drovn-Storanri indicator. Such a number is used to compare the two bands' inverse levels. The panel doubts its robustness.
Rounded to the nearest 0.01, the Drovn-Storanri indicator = 0.96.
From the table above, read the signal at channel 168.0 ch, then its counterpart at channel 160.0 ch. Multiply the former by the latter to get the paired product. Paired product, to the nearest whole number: 246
